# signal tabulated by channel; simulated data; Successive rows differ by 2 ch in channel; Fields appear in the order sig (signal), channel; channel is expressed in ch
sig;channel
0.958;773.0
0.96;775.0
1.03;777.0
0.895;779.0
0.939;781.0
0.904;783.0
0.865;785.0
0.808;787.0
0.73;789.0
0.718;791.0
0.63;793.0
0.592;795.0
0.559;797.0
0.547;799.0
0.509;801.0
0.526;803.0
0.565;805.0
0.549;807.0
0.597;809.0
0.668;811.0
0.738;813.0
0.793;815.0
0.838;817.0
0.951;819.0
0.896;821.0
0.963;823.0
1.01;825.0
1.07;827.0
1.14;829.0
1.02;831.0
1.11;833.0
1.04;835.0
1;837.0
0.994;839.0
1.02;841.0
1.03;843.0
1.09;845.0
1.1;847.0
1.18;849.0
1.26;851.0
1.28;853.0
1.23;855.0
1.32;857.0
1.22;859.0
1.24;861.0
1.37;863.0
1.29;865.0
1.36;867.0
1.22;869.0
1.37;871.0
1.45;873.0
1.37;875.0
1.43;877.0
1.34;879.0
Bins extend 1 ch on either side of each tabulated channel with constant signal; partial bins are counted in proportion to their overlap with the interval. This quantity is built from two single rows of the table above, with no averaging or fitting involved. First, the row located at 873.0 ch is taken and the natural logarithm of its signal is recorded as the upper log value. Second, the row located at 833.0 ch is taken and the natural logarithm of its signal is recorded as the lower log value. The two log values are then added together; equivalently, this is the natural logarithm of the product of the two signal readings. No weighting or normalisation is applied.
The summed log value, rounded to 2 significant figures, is 0.48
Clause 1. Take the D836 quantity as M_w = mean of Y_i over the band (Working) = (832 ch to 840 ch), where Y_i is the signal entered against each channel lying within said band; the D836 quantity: 1.04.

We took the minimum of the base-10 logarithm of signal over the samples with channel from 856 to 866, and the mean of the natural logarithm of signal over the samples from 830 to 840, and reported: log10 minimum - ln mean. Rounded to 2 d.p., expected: 0.05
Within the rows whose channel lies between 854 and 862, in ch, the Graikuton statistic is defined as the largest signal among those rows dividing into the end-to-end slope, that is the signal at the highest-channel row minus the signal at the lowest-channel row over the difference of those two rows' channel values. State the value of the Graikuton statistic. 0.00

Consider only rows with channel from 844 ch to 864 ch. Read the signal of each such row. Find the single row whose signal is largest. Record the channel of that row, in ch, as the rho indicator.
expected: 863.0 ch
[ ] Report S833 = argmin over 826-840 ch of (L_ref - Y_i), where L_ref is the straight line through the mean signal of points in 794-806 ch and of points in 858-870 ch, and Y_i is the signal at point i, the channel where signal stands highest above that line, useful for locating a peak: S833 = 829.0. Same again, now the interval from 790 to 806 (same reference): 791.0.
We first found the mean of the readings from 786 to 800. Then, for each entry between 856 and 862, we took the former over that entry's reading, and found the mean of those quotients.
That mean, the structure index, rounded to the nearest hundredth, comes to 0.52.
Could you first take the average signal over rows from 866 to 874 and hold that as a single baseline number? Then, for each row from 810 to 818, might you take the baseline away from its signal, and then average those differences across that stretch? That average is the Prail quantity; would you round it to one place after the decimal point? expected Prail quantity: -0.6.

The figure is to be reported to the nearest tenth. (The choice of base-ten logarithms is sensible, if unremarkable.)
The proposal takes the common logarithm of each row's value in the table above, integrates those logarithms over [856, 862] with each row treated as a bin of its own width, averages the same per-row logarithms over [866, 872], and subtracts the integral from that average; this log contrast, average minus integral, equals -0.5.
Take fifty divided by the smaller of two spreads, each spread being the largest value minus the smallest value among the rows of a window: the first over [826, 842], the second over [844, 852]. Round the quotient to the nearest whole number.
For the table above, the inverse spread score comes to 342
